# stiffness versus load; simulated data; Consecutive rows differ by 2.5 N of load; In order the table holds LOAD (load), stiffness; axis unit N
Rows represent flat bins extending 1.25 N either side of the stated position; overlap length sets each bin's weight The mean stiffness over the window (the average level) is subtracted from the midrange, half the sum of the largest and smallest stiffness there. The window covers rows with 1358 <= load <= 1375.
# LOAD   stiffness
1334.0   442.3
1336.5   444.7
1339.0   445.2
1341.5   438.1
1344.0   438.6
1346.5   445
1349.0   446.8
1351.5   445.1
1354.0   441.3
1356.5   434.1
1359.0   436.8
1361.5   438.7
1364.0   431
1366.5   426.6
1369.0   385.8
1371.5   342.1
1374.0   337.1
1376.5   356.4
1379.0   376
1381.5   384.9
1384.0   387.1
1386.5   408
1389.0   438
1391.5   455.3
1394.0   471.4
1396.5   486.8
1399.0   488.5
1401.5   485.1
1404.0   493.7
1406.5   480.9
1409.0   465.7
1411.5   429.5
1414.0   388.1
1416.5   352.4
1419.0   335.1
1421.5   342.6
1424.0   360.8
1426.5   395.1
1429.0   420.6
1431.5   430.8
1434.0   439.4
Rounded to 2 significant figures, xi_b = -12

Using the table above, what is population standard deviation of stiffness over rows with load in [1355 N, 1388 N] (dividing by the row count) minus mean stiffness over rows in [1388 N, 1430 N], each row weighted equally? -394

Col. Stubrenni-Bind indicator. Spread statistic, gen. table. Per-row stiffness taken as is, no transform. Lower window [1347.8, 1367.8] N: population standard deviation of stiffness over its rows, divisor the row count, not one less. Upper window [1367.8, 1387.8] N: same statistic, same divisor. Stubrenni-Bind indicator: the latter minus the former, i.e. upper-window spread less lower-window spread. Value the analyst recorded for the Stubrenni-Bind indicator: 17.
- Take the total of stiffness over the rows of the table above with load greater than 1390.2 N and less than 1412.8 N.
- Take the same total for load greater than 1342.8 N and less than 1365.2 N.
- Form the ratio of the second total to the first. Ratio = 0.93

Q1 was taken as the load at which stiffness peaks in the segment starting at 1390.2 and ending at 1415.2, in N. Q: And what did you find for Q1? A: 1404.0 N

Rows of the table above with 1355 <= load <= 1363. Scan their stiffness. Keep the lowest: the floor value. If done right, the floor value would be 434.1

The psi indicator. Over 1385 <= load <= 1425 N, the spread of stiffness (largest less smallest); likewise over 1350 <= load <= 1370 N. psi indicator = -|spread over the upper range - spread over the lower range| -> -99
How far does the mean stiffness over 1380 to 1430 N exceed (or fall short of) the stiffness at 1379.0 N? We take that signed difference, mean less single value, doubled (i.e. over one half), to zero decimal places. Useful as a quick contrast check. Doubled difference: 95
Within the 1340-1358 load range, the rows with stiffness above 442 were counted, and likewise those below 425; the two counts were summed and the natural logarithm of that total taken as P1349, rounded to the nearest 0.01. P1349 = 1.10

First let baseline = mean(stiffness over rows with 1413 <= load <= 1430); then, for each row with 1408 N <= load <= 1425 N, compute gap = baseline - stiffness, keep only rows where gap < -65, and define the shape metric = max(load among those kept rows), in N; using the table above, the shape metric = 1409.0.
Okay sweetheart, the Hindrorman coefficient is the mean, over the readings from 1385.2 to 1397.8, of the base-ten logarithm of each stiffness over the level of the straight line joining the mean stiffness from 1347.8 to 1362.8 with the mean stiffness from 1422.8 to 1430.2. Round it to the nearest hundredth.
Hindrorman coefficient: 0.04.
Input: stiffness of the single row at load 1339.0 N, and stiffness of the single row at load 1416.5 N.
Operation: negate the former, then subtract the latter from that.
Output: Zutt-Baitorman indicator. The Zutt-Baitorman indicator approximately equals -798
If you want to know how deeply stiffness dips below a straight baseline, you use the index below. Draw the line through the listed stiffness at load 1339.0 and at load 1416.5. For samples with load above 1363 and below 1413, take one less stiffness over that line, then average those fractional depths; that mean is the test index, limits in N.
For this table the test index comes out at -0.11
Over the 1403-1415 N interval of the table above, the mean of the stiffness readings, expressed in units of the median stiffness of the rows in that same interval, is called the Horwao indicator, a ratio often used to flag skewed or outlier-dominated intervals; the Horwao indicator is 0.97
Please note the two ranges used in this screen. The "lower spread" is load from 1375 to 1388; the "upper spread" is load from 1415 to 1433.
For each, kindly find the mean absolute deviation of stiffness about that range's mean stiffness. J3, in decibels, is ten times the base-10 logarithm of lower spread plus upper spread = 16.6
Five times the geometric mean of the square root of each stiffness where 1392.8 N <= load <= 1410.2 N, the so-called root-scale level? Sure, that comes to 110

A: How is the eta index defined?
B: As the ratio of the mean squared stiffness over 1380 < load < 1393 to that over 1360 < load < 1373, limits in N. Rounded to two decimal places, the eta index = 1.05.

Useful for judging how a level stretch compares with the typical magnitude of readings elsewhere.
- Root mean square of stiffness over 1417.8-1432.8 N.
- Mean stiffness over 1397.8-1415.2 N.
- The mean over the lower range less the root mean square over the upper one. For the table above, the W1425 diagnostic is 79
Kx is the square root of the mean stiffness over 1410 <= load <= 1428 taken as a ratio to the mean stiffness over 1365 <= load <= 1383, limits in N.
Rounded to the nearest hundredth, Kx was 1.00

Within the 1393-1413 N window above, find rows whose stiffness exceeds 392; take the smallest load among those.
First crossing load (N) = 1394.0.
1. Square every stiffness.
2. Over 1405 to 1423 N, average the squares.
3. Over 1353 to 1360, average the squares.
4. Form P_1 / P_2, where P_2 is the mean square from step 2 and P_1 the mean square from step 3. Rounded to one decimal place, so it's 1.2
